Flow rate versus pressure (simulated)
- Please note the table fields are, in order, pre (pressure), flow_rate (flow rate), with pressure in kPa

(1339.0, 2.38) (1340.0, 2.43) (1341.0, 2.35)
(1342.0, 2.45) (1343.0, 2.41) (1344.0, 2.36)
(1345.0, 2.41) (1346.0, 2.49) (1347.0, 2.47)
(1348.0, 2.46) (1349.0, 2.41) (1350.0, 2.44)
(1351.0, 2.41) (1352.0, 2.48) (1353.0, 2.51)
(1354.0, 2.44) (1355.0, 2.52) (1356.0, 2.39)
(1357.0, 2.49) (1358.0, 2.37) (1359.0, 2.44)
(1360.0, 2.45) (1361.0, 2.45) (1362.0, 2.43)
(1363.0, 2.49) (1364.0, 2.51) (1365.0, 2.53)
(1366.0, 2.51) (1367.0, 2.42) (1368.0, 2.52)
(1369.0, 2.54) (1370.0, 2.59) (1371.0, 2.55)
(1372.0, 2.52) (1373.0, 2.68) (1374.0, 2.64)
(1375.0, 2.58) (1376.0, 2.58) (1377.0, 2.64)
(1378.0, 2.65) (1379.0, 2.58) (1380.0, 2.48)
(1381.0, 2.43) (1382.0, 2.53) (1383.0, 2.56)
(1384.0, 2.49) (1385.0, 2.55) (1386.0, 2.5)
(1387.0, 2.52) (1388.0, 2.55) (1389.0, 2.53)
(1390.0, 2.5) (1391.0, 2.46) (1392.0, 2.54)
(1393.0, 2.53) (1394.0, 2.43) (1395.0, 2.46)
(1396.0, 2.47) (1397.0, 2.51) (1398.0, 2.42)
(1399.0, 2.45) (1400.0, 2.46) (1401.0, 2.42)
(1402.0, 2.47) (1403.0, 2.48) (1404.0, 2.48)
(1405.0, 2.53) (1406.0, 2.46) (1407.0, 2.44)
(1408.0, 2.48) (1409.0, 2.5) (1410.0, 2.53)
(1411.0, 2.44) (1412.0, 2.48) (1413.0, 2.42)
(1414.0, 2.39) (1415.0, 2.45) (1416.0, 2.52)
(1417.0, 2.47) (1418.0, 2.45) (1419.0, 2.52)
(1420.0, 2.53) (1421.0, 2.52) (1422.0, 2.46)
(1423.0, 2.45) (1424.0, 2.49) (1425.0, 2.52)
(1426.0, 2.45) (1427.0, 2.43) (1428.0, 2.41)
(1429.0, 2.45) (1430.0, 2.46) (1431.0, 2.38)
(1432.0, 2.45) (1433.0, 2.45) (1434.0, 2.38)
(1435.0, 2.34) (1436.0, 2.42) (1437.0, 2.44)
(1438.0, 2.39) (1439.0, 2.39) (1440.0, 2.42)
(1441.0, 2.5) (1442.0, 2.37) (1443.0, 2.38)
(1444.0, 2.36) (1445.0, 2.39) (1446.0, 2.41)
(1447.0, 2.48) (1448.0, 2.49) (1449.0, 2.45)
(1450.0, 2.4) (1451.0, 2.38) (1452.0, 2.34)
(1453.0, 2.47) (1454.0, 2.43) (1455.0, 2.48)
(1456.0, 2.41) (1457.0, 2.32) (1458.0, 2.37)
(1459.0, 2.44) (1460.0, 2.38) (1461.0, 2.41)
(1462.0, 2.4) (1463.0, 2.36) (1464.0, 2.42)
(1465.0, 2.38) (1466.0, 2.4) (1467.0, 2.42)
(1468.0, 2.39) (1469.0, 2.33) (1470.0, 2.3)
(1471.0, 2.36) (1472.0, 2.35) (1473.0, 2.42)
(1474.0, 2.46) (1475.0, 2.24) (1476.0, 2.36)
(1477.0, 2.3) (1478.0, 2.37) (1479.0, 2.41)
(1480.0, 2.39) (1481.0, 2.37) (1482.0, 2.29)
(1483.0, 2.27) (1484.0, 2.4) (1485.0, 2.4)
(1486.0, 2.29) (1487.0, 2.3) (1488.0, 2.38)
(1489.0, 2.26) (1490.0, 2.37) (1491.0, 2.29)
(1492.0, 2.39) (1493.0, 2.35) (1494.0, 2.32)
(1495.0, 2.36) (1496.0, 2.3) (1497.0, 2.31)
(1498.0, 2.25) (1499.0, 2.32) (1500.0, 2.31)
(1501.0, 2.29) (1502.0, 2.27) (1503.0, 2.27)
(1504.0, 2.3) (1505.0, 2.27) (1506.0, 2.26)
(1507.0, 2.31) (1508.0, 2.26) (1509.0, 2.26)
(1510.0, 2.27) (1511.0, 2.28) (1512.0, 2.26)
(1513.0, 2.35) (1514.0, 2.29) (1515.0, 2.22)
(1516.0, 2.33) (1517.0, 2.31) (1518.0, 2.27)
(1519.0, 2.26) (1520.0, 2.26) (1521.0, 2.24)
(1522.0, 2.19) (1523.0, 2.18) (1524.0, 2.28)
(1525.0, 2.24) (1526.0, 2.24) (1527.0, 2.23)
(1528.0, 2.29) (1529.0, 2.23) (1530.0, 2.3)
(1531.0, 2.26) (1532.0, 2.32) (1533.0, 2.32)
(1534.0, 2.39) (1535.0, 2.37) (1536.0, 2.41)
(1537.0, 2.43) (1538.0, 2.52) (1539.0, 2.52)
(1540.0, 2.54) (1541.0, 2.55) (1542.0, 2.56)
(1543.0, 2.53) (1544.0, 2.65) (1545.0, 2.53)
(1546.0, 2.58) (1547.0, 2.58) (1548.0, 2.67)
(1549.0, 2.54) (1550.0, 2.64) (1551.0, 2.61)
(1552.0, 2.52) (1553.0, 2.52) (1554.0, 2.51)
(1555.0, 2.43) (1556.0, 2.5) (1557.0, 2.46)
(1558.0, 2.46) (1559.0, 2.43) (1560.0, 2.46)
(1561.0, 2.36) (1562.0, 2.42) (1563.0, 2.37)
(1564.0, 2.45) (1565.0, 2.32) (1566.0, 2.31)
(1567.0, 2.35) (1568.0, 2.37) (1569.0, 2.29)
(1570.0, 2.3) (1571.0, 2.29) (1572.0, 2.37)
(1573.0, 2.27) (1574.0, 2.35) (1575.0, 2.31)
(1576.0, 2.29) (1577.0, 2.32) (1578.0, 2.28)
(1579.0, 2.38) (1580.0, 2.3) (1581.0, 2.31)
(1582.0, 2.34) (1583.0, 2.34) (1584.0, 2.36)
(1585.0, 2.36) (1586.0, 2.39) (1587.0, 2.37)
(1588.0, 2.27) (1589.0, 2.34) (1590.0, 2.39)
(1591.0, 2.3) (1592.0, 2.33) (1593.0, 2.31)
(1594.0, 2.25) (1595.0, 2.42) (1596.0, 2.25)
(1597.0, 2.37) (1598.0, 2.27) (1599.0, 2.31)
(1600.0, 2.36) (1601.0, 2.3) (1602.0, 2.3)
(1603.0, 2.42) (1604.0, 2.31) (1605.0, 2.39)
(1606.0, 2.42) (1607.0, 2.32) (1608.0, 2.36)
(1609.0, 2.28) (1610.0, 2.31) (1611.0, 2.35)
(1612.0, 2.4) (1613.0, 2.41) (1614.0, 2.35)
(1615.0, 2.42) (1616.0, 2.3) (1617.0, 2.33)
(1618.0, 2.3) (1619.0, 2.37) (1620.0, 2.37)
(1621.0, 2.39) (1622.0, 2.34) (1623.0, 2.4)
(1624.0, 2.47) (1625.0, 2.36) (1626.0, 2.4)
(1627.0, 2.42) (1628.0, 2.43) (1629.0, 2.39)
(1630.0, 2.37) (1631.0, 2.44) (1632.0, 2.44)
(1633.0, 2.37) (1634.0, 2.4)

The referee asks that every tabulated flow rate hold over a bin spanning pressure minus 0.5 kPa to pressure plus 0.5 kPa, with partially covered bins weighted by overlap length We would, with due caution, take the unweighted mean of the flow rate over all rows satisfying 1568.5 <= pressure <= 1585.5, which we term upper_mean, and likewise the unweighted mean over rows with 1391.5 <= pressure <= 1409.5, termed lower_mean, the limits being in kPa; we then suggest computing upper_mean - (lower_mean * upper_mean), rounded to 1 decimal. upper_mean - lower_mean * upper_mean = -3.4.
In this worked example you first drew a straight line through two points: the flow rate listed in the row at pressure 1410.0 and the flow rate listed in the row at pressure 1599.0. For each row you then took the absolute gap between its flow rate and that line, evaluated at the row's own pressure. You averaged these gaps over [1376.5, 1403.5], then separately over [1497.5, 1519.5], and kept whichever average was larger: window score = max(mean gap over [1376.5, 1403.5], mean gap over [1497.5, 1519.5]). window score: 0.13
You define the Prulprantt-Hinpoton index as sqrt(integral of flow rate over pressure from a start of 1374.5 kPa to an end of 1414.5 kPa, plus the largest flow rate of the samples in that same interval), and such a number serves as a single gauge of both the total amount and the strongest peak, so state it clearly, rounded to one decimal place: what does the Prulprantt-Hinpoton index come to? 10.1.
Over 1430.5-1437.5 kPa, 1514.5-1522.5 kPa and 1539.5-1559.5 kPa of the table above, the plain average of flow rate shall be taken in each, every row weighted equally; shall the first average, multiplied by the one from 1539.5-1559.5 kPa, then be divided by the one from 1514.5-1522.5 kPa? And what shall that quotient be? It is 2.71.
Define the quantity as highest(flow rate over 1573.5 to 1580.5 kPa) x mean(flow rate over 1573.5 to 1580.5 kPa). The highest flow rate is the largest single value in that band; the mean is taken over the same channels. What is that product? 5.52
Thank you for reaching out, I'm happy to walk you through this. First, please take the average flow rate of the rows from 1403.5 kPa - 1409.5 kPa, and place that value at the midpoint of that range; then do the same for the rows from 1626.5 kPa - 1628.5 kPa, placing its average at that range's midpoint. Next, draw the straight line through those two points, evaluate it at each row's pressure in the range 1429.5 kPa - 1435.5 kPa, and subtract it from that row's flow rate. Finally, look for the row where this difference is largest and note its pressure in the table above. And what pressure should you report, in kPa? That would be 1430.0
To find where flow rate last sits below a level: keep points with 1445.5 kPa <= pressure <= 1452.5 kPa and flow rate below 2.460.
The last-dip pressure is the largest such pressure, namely 1452.0 kPa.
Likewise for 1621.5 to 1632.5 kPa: 1632.0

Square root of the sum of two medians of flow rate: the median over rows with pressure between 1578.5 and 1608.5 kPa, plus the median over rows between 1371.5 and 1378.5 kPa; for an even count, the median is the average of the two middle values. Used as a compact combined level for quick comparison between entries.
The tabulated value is 2.23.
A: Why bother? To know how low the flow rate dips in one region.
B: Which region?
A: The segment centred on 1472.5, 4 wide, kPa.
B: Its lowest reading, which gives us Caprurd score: 2.35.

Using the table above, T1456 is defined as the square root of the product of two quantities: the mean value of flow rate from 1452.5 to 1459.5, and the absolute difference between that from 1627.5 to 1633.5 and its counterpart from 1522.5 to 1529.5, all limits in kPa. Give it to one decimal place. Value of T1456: 0.6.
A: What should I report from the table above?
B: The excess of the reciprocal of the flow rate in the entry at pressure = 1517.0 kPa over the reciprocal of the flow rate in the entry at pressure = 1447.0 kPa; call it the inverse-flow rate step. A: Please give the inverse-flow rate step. 0.030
